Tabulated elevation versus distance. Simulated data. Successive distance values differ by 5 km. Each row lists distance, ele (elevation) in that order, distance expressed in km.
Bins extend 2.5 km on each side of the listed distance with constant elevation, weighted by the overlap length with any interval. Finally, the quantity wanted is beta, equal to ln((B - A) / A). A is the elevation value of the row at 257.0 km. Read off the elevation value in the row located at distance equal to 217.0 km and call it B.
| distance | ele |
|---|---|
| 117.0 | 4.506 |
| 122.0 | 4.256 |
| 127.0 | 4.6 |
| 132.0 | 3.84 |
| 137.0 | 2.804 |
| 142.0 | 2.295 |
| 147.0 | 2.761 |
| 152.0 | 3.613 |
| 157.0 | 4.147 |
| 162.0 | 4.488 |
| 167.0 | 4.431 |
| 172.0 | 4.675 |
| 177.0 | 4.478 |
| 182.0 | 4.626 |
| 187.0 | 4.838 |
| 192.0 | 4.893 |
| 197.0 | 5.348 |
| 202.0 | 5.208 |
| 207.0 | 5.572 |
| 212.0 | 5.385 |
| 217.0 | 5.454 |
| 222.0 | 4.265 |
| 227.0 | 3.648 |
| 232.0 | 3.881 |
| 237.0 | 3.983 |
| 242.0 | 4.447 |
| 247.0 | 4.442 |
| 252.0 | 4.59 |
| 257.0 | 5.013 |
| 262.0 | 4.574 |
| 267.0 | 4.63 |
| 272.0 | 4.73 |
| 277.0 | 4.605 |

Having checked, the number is -2.4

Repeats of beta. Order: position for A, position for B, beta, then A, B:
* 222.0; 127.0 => -2.5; 4.265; 4.6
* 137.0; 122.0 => -0.7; 2.804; 4.256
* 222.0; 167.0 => -3.2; 4.265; 4.431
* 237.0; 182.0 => -1.8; 3.983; 4.626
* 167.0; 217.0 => -1.5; 4.431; 5.454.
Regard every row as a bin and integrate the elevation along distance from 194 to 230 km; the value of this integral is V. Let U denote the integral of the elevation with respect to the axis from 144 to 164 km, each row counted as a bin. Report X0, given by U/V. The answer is 0.41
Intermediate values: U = 74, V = 179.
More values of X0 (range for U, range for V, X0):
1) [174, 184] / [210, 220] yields 0.85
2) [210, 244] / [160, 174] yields 2.37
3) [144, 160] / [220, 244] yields 0.58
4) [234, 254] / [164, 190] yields 0.73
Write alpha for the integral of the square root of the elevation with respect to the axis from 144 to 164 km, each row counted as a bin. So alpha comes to 38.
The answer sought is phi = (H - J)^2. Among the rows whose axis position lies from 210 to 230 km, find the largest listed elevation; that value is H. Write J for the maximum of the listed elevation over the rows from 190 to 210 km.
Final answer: 0.01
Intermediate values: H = 5.454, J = 5.572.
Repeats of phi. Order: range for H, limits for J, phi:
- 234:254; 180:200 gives 0.57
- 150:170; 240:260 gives 0.28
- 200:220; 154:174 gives 0.80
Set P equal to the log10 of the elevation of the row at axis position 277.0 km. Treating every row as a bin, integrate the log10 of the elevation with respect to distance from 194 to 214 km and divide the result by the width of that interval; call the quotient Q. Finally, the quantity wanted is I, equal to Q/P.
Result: 1.10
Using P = 0.663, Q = 0.73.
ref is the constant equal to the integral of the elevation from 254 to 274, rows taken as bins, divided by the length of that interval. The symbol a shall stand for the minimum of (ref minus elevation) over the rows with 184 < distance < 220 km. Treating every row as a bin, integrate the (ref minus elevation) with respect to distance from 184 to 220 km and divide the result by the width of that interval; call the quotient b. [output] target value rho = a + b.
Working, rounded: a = -0.8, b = -0.5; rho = -1.3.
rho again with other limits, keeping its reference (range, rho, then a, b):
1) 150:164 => 0.9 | 0.2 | 0.6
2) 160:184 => 0.3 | 0.1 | 0.2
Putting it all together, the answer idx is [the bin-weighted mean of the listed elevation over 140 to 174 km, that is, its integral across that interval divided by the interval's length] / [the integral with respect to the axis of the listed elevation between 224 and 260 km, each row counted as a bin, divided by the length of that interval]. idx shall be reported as 0.88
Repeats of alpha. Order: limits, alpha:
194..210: 37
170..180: 21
